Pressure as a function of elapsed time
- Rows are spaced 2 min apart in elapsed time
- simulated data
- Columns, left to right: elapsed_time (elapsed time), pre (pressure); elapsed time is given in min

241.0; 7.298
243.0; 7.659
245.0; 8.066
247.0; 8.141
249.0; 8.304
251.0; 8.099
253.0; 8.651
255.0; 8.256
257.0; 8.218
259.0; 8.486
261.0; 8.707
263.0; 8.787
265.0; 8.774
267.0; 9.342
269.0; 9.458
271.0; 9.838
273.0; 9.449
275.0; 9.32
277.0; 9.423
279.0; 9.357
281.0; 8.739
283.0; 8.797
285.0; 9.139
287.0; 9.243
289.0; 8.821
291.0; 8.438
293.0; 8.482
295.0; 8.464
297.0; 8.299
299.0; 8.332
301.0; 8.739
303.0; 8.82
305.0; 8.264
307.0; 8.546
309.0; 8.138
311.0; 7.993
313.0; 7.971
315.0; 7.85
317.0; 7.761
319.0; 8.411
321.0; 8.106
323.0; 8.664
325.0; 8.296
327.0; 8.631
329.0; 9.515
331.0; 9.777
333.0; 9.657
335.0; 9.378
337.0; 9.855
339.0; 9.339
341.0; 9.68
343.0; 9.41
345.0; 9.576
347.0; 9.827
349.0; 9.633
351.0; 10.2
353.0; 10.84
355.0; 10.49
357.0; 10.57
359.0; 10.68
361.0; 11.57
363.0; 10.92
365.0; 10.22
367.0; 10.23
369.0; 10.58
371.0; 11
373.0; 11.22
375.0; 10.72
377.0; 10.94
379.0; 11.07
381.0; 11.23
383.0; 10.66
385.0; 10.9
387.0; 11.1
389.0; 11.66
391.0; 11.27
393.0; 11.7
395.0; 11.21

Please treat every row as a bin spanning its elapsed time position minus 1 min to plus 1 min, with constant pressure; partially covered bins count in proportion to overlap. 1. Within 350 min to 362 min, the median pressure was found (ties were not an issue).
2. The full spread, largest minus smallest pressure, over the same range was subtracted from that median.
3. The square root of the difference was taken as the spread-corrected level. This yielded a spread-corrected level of 3.04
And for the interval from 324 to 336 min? 2.82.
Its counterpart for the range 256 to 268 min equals 2.76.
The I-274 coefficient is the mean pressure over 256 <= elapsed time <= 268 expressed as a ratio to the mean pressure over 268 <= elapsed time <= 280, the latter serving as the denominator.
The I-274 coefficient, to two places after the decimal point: 0.92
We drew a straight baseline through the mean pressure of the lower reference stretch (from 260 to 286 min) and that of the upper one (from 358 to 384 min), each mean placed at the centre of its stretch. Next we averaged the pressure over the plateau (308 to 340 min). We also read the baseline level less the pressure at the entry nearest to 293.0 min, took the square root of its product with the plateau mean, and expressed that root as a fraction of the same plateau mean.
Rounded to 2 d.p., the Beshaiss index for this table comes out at 0.34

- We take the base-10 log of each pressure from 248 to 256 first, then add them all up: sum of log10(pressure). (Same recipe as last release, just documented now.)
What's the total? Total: 3.68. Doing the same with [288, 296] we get 3.73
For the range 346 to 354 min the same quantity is 4.02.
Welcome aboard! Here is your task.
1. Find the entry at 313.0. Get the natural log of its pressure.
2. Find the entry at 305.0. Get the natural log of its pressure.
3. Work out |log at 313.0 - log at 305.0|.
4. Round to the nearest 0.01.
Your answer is 0.04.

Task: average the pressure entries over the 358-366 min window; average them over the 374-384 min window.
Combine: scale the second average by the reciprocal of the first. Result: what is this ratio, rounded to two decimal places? 1.01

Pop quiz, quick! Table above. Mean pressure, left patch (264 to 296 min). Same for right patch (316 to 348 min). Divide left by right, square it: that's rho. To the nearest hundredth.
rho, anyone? 0.99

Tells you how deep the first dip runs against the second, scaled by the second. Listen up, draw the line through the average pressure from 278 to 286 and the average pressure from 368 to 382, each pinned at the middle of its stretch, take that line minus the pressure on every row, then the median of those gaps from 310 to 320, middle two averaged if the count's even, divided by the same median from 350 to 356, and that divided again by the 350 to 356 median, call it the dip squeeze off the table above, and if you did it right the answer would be 565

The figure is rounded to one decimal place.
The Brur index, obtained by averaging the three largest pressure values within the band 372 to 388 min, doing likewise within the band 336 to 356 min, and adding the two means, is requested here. 21.7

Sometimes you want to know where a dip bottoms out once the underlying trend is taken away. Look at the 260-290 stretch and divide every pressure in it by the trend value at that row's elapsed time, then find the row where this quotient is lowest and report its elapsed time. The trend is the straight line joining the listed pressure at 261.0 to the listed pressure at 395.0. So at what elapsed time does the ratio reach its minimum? 289.0 min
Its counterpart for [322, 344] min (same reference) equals 325.0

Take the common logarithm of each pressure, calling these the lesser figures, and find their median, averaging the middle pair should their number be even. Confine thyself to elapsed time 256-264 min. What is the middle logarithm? 0.934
